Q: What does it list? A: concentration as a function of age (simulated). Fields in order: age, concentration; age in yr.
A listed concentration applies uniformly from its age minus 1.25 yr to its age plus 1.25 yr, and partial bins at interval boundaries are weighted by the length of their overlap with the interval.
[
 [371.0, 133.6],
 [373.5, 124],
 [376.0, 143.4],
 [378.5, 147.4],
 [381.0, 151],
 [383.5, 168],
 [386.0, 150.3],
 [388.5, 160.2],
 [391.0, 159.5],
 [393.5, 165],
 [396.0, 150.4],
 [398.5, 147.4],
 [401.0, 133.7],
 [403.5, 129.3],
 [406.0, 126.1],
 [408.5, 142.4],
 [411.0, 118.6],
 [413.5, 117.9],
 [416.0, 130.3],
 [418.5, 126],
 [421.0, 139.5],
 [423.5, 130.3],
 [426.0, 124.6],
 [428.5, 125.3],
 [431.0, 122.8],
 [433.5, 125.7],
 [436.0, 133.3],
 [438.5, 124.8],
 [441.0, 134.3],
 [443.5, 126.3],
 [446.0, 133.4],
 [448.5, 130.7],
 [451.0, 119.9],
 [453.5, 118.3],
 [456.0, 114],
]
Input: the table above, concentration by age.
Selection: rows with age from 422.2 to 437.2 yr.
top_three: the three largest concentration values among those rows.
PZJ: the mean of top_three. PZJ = 130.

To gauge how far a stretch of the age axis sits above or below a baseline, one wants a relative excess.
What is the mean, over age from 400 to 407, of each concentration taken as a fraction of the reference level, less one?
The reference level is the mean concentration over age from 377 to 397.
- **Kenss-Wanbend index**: -0.171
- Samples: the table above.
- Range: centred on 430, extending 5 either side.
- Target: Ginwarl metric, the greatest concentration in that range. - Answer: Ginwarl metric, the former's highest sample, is 125.7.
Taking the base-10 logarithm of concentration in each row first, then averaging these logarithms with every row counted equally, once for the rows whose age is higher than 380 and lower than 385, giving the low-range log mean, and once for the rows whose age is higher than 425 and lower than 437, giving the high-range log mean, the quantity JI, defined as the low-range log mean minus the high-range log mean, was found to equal 0.10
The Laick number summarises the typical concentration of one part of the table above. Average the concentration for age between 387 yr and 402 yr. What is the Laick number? 153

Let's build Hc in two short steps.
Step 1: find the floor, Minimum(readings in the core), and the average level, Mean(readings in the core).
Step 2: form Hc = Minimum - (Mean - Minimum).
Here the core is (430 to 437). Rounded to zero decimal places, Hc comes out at 118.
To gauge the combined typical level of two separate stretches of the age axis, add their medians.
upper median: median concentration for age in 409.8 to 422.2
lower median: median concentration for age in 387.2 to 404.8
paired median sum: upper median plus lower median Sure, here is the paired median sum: 276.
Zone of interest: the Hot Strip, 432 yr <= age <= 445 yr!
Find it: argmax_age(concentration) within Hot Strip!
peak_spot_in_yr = 441.0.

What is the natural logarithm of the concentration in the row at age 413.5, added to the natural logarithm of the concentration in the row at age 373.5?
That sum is 9.59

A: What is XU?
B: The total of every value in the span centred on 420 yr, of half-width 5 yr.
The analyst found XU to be 526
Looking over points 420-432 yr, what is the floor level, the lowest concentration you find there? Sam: 122.8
